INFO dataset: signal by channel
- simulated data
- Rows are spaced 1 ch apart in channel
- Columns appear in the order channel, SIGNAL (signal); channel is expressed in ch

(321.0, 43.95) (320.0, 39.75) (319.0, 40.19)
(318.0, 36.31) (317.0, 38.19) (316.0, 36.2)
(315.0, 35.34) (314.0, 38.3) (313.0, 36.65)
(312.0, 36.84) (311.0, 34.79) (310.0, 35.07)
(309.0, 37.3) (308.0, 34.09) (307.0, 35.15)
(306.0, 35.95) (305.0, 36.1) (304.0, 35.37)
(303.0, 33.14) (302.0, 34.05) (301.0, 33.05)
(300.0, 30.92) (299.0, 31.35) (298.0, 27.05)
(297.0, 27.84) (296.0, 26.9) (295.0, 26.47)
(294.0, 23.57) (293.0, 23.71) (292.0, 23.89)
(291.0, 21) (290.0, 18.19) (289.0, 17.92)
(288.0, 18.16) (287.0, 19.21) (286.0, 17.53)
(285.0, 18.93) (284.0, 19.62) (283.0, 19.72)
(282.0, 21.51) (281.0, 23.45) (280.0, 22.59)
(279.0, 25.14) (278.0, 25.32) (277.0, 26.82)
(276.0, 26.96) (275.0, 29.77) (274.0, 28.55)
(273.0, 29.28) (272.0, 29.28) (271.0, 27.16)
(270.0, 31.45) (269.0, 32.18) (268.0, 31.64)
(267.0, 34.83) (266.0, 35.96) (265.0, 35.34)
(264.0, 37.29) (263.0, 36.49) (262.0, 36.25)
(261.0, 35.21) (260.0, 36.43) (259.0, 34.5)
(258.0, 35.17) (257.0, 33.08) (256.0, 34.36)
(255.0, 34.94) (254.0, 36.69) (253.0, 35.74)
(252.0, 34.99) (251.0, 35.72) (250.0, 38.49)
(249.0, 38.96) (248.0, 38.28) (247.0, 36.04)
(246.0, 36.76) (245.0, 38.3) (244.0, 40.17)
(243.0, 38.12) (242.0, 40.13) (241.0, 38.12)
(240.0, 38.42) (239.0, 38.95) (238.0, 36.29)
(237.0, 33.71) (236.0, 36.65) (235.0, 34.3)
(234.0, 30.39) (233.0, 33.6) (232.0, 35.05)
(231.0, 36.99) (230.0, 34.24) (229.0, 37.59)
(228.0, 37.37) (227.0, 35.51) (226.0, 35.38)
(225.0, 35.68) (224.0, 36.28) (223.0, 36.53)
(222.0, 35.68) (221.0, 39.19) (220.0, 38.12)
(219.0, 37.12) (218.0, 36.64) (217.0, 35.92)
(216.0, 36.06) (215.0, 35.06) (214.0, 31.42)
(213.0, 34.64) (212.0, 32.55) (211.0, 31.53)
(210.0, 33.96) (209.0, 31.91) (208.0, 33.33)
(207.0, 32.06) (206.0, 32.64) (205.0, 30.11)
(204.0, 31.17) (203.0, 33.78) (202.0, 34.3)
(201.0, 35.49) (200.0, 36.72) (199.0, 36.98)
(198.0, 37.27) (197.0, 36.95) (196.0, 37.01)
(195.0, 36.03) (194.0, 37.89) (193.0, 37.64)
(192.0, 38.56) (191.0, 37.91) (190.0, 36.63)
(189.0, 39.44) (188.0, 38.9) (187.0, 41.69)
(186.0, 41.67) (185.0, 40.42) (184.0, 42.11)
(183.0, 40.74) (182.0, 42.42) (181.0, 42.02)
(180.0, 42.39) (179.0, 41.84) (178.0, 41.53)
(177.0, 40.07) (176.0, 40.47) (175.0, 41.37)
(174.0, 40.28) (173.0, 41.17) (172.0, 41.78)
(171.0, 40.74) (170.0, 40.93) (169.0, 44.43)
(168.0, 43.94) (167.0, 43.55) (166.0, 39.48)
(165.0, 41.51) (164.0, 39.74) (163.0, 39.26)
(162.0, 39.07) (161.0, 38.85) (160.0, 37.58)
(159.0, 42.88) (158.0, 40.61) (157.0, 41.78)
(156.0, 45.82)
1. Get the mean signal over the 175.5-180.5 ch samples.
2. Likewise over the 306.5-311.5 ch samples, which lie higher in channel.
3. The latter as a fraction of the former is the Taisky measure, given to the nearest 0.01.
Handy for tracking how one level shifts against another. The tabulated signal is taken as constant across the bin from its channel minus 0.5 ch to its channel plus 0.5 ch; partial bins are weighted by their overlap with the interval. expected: 0.86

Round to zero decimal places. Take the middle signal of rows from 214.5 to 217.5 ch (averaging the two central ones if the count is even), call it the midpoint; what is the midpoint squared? 1290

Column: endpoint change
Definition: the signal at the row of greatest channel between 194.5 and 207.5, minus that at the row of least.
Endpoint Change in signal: -4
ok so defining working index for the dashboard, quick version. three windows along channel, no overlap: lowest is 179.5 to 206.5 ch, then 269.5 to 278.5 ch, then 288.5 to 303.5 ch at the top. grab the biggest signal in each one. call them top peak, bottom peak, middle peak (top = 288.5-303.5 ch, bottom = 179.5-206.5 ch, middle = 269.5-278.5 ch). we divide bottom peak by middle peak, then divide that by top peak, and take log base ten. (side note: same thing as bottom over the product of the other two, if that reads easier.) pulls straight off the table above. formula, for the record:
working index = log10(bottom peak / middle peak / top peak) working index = -1.40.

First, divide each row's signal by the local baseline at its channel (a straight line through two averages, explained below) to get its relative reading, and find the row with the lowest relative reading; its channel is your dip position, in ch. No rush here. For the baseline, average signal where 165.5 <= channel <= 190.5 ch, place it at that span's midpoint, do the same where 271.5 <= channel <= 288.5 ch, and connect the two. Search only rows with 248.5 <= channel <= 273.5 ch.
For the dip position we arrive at 271.0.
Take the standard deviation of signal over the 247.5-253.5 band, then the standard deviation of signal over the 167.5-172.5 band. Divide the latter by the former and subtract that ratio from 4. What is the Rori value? 3.0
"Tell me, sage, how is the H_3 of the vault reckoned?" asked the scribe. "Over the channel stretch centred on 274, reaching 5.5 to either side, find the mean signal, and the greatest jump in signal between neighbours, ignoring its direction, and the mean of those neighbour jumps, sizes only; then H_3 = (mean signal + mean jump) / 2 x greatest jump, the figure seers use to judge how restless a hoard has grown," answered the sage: 63.8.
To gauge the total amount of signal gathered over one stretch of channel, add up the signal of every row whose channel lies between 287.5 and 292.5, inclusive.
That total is 99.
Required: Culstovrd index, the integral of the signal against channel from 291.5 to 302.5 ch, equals 309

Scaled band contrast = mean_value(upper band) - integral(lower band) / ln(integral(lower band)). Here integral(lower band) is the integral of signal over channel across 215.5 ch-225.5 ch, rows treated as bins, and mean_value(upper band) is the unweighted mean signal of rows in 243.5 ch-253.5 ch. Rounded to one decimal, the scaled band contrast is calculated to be -24.8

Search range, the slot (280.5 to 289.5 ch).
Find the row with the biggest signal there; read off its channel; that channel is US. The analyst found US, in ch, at 281.0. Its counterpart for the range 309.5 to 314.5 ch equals 314.0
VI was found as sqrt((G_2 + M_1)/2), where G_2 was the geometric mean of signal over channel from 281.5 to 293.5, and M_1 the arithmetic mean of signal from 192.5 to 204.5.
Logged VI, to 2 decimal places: 5.28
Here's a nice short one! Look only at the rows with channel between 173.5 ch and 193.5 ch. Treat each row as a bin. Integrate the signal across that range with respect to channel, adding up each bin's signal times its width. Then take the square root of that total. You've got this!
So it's 28.4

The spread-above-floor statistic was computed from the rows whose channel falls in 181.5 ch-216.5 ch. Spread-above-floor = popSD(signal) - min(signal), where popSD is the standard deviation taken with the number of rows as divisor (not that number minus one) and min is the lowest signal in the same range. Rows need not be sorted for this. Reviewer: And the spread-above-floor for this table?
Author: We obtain -26.7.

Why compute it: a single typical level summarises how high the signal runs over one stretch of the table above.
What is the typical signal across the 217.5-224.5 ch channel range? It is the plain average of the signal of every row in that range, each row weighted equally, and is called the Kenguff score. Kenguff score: 37.1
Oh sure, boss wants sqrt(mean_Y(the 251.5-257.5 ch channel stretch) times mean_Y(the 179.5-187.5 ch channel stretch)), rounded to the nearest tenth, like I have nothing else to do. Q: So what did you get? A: 38.2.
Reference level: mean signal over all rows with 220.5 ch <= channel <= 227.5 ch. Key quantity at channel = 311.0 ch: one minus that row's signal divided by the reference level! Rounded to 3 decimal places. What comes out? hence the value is 0.042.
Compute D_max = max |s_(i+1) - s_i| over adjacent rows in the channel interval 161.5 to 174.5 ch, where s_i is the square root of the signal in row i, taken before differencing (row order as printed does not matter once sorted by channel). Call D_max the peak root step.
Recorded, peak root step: 0.32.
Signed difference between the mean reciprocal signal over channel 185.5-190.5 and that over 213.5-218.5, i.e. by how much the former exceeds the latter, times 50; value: -0.2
